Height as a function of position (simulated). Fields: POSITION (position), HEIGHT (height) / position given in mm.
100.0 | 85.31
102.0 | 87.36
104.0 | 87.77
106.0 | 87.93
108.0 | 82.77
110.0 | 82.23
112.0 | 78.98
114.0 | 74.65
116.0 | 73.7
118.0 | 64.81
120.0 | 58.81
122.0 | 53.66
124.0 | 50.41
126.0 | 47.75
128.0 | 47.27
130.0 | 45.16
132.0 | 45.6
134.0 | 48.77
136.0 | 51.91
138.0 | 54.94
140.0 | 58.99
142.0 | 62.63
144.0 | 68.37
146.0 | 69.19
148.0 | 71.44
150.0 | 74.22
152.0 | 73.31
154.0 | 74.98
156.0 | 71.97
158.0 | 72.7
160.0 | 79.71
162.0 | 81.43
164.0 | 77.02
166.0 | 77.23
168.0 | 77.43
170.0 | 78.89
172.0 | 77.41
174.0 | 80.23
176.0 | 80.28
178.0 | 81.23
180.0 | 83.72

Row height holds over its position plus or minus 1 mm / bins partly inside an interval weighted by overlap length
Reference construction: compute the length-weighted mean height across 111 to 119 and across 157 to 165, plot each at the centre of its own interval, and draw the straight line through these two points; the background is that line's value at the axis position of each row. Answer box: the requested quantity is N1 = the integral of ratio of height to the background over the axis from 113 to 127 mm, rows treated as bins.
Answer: 12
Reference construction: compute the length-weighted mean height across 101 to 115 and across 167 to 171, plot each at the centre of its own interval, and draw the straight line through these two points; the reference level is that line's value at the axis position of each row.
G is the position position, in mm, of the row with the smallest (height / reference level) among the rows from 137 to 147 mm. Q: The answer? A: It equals 138.0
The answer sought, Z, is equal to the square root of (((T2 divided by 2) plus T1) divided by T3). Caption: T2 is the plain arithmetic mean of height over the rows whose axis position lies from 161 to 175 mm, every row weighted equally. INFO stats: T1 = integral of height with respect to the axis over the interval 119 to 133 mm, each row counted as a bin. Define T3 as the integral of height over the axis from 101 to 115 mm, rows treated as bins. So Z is 0.80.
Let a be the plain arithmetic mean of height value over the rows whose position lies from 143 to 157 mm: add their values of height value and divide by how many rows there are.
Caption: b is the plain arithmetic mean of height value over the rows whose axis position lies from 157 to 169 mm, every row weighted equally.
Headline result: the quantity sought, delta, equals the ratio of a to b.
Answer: 0.93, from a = 72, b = 77.6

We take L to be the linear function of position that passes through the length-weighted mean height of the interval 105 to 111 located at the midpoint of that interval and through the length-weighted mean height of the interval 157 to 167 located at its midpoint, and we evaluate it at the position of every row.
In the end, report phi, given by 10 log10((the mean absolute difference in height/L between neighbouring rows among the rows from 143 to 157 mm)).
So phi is -16.0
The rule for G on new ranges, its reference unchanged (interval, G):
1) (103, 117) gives 116.0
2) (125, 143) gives 130.0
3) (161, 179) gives 164.0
